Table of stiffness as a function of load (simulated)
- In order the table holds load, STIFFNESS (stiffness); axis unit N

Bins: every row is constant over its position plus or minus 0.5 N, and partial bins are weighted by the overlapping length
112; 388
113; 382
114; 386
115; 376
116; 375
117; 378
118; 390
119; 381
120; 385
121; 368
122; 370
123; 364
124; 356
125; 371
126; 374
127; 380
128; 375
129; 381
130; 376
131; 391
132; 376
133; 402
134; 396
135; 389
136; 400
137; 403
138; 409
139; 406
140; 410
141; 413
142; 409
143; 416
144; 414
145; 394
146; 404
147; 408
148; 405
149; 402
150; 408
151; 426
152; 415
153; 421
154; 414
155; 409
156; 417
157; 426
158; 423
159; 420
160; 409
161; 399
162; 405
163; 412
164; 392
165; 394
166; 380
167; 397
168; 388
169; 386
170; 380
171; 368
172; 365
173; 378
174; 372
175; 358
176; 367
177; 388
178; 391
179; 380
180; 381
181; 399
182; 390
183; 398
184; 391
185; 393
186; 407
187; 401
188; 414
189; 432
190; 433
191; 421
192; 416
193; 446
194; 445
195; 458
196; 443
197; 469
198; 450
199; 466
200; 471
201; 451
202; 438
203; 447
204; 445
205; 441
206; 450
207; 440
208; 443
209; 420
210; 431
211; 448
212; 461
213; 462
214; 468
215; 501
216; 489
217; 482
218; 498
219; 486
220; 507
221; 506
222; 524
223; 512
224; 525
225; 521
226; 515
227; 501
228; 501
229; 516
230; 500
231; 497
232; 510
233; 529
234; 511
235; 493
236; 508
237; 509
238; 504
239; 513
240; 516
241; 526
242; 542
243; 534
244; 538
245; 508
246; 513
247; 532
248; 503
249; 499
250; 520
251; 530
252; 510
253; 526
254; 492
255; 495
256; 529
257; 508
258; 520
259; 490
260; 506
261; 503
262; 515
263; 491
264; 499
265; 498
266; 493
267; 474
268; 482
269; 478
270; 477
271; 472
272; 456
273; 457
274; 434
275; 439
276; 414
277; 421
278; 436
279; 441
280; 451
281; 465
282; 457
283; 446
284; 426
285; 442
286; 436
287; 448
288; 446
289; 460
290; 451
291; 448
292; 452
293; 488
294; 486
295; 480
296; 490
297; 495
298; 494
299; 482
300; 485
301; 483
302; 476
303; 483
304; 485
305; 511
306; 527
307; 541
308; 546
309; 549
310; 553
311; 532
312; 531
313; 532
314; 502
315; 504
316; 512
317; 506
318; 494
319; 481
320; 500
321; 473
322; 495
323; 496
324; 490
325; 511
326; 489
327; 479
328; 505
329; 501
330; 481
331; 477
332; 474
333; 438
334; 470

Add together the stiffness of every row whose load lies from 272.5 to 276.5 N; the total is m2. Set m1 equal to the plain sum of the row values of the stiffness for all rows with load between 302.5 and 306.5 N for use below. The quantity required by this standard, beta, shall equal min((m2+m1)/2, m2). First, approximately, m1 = 2006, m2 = 1744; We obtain 1744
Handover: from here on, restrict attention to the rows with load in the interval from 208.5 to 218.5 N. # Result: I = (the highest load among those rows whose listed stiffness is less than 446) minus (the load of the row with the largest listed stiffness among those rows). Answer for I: -5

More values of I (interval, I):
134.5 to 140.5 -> 0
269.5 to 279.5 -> 9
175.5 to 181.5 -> 0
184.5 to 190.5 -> 0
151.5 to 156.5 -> 3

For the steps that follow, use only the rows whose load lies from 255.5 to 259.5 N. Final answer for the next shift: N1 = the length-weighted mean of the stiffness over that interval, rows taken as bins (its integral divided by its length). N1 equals 512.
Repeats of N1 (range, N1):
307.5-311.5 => 545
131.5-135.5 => 391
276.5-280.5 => 437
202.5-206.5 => 446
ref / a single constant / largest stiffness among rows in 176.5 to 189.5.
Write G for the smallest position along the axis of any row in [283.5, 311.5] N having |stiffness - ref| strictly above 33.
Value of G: 293 N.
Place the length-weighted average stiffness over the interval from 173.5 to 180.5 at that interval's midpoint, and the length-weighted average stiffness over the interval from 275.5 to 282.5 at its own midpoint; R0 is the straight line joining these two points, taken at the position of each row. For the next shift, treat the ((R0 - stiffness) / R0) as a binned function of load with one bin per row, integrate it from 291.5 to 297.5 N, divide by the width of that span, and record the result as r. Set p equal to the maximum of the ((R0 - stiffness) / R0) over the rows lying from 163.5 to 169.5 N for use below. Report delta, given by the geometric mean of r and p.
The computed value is 0.04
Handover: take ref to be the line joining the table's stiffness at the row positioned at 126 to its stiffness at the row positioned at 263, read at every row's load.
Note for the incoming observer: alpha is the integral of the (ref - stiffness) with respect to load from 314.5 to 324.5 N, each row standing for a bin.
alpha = 442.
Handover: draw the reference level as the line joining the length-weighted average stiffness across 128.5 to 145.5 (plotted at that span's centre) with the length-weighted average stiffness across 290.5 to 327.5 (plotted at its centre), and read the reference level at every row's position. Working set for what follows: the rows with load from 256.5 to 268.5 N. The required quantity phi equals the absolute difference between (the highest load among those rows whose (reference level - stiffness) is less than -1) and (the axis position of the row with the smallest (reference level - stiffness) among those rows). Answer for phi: 10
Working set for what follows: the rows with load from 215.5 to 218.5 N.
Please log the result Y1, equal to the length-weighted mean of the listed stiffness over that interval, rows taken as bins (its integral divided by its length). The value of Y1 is 490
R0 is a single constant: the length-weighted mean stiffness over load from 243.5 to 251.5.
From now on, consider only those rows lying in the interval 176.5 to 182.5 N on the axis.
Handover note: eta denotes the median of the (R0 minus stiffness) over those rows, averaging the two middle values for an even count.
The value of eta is 129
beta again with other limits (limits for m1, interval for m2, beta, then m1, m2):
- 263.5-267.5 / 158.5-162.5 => 1633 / 1964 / 1633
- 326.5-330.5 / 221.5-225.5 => 2024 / 1966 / 2082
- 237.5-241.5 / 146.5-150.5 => 1623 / 2059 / 1623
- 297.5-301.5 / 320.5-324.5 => 1949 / 1944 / 1954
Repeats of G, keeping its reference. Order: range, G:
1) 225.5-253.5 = 226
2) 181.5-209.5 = 182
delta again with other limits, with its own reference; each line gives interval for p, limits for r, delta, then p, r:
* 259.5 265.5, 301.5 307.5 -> 0.12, -0.14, -0.103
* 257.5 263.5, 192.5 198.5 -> 0.15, -0.14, -0.164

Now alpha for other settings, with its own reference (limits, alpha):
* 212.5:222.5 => -402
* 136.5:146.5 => -206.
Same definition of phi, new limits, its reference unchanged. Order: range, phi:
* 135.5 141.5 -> 0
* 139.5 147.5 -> 4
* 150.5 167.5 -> 8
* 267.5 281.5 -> 1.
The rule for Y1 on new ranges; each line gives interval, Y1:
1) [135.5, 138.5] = 404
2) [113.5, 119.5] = 381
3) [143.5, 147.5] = 405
